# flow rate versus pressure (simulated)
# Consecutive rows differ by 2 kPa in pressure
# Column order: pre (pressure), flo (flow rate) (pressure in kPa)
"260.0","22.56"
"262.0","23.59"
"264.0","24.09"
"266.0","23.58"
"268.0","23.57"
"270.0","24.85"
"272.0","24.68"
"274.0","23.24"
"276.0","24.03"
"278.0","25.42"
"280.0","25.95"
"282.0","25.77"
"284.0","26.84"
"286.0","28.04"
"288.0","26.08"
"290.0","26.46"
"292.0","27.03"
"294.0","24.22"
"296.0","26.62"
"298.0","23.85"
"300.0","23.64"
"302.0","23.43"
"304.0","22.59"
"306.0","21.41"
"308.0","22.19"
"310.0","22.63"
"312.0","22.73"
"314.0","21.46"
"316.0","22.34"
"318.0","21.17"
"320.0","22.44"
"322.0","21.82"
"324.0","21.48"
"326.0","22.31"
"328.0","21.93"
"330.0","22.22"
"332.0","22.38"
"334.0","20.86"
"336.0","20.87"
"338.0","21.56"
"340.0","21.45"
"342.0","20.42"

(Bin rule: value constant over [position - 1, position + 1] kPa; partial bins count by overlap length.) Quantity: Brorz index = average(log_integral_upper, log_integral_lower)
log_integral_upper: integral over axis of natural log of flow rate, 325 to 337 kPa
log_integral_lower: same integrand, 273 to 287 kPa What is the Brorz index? 41.2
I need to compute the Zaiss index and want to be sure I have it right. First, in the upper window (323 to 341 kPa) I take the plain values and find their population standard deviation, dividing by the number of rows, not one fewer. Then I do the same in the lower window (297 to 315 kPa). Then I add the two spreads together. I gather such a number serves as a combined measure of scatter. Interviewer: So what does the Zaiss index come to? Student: 1.38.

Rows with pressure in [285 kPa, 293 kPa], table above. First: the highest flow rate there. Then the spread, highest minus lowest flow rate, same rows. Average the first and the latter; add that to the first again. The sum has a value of 43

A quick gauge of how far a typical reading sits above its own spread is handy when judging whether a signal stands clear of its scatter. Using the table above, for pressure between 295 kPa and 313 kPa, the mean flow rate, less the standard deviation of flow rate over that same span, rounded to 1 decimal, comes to 21.8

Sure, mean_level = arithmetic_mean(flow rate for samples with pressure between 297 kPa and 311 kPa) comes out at 22.8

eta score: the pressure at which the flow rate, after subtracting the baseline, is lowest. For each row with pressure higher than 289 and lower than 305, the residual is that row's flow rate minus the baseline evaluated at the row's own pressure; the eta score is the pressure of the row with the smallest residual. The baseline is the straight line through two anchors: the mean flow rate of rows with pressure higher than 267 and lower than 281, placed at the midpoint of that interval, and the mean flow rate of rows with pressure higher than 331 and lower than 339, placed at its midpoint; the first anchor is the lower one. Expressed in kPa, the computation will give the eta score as 304.0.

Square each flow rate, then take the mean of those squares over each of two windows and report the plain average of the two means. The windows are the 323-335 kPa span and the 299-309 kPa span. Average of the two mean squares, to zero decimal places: 496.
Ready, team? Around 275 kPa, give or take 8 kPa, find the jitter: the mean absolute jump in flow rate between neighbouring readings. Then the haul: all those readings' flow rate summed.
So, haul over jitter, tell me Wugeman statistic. 239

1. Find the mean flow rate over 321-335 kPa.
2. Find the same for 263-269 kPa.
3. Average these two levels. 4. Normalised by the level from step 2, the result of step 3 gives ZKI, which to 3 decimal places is 0.960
